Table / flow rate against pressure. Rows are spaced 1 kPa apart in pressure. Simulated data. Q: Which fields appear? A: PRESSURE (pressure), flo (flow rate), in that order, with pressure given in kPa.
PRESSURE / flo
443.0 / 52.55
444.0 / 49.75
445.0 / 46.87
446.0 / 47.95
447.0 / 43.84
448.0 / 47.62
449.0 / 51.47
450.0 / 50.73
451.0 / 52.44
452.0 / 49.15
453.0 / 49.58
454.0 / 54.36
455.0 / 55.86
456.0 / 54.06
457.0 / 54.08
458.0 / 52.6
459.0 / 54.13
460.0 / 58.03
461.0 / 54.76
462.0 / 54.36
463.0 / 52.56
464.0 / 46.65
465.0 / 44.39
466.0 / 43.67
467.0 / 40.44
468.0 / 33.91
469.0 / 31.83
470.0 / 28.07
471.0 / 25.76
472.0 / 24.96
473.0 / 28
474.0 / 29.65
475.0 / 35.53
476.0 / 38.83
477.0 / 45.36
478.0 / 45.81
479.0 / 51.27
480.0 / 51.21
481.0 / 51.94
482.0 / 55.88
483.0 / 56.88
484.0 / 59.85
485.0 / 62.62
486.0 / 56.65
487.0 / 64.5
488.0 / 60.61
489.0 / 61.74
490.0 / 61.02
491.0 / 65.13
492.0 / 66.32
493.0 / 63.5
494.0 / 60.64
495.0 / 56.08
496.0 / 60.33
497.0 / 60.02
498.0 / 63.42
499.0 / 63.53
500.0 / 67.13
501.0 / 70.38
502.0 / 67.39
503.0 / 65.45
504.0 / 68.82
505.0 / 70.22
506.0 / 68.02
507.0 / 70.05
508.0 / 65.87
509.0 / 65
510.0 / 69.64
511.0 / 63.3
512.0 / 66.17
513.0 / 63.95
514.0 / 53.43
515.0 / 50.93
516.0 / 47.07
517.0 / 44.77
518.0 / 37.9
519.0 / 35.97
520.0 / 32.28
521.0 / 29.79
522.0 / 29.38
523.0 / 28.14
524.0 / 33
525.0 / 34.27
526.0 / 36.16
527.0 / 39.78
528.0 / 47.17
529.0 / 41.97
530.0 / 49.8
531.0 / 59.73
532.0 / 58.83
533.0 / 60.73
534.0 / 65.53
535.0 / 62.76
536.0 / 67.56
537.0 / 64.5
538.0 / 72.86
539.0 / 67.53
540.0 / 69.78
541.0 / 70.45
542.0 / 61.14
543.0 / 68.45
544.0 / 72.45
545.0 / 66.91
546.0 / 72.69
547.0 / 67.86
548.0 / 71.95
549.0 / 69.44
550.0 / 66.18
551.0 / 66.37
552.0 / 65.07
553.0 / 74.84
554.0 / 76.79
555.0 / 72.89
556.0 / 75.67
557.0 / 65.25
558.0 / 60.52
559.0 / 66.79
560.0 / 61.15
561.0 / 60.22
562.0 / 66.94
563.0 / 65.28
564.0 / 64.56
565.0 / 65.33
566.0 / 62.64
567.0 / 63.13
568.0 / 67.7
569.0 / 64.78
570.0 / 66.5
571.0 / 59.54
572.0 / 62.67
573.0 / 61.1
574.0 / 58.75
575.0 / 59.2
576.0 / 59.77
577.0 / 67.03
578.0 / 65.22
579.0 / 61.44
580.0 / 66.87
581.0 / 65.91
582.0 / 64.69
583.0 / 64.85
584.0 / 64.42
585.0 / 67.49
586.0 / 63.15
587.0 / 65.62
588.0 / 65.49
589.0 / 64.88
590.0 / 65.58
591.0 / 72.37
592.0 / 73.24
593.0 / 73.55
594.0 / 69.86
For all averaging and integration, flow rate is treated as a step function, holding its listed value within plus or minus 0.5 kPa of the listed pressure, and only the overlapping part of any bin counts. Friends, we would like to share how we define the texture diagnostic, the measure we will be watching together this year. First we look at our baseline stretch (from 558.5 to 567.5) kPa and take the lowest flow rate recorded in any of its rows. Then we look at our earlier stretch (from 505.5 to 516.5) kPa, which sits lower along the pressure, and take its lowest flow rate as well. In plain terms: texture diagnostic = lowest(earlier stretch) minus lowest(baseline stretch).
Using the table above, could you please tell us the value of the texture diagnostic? -13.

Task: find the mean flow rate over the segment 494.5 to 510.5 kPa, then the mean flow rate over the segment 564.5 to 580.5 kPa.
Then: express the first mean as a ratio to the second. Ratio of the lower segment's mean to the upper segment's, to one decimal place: 1.0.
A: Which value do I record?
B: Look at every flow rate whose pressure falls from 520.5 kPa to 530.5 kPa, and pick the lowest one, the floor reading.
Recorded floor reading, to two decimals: 28.14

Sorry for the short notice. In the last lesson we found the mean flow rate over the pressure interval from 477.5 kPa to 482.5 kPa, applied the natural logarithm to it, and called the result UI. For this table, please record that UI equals 3.94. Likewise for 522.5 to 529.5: 3.62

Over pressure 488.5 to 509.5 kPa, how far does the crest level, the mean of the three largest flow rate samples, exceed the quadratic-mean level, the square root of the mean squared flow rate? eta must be 5.3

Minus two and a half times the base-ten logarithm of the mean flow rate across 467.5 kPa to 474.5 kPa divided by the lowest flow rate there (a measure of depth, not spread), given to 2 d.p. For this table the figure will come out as -0.16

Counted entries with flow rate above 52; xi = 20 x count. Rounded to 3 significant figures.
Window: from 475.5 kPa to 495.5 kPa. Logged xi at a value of 280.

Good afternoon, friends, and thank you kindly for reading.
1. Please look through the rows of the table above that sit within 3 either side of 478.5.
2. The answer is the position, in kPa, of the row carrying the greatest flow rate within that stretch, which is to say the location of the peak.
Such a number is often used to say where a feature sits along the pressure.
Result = 481.0 kPa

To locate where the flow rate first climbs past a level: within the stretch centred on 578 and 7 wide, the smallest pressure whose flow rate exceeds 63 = 577.0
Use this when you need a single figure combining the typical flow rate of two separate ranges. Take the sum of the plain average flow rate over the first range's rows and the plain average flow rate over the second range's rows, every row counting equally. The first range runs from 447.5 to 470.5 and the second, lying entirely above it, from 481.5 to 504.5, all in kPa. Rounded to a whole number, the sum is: 111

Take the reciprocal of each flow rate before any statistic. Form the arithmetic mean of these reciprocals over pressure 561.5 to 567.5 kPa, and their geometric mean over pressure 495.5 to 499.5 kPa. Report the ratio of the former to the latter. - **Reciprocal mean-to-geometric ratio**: 0.96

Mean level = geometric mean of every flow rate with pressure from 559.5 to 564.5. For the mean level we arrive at 64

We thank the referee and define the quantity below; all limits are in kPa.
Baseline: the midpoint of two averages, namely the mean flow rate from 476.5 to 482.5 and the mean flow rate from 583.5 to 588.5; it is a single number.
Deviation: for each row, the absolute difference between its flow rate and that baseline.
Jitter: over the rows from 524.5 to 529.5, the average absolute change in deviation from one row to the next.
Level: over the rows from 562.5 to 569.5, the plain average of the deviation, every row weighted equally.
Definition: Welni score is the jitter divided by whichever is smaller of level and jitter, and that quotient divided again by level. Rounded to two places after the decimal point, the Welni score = 0.14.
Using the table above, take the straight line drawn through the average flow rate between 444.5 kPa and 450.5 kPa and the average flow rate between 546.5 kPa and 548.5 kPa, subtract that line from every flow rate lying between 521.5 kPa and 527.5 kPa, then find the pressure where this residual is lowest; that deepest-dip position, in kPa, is 523.0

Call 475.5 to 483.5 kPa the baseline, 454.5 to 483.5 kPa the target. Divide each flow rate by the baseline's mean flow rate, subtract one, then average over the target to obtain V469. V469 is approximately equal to -0.10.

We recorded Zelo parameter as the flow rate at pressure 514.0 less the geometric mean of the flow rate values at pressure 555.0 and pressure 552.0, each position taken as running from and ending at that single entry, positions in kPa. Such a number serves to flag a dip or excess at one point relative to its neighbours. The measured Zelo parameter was -15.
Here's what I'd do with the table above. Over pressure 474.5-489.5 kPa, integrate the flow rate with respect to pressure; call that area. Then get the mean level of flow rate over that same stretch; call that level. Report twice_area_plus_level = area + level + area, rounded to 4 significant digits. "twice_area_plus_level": 1651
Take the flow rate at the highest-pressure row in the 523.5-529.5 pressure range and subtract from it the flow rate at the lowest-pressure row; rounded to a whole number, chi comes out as 9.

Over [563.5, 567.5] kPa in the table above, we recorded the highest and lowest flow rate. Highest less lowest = 3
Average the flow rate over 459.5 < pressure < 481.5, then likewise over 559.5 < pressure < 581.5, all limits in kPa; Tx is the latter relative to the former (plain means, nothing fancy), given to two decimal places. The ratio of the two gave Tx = 1.52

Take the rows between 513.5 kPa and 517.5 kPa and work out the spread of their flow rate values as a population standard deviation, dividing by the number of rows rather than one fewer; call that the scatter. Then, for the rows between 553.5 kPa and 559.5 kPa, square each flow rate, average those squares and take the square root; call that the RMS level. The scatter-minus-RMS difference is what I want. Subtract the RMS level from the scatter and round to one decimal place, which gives -66.5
